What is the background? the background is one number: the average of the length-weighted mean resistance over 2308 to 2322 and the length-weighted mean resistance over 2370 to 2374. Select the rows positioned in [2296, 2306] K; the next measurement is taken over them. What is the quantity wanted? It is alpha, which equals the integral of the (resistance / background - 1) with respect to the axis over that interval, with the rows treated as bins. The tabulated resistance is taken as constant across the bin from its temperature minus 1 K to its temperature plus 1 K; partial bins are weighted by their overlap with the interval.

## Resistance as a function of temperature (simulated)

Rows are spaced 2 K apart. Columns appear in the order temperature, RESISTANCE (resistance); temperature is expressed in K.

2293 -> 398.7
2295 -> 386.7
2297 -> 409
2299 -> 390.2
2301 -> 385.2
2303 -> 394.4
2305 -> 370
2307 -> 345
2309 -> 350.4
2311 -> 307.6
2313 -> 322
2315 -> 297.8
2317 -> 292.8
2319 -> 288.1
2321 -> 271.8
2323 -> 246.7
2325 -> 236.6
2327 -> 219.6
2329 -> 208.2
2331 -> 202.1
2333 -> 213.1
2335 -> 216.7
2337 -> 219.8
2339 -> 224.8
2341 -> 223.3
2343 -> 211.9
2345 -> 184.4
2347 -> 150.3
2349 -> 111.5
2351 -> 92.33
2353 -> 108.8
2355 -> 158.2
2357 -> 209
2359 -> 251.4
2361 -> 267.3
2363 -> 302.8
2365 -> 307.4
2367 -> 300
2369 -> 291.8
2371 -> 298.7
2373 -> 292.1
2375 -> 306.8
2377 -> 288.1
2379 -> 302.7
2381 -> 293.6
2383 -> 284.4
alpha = 3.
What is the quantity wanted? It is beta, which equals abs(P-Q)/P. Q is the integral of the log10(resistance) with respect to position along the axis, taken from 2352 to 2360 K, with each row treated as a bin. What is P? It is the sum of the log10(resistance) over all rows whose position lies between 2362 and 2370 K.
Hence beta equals 0.8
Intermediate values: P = 9.9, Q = 17.9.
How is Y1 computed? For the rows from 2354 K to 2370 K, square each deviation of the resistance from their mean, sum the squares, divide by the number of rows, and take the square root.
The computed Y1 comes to 49.7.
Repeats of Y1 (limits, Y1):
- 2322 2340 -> 13.0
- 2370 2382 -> 6.4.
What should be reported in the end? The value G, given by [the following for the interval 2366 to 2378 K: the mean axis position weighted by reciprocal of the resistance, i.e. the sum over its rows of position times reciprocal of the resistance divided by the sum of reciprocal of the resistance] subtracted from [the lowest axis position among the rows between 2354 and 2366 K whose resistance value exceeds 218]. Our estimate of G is -13.0 K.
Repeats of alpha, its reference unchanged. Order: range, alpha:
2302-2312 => 2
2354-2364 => -2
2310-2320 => 0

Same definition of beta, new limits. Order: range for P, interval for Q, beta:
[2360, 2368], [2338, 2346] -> 0.9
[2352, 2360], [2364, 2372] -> 1.2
